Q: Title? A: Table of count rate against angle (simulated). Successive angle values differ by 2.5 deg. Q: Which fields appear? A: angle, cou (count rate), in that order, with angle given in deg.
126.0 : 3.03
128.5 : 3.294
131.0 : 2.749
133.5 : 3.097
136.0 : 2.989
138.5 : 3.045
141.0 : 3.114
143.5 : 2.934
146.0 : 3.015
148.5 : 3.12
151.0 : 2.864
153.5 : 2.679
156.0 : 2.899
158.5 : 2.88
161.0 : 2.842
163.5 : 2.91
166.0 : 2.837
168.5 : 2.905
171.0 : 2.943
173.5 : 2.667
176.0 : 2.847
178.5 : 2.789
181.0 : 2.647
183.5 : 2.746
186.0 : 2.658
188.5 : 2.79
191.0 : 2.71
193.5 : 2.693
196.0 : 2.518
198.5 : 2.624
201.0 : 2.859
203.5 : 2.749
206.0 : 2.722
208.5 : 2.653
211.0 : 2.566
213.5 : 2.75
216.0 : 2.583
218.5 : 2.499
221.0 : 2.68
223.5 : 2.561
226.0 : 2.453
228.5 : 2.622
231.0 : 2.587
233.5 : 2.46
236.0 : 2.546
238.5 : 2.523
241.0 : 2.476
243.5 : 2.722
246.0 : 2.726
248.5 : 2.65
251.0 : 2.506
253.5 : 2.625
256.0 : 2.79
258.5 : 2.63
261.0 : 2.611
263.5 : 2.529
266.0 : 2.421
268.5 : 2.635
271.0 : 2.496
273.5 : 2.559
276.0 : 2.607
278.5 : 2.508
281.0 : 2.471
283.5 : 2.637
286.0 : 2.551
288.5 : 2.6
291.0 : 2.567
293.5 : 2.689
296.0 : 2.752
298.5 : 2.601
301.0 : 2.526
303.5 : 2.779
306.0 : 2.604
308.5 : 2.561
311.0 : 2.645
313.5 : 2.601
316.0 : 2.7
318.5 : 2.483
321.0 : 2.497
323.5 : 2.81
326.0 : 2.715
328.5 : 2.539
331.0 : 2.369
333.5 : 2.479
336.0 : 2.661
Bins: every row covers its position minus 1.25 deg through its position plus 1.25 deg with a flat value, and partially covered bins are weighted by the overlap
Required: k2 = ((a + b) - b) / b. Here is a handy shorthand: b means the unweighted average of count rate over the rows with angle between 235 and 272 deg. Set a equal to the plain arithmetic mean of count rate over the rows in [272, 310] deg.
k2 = 1.00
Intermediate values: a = 2.60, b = 2.59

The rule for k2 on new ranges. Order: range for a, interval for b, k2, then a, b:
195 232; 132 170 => 0.89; 2.63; 2.94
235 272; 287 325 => 0.99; 2.59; 2.63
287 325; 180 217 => 0.98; 2.63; 2.68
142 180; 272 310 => 1.11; 2.88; 2.60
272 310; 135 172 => 0.89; 2.60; 2.93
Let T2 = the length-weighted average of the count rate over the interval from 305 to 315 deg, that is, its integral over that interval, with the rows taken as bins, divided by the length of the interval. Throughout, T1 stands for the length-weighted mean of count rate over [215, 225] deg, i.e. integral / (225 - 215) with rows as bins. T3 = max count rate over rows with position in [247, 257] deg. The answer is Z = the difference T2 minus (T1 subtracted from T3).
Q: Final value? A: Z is 2.39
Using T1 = 2.58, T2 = 2.61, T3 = 2.79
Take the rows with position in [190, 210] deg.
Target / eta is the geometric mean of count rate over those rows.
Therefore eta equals 2.69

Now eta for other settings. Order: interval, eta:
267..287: 2.56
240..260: 2.64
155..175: 2.86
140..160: 2.93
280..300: 2.61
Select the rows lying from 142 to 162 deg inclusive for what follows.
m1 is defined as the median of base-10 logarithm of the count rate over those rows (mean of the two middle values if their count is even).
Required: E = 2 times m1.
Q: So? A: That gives 0.922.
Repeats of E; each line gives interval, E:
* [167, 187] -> 0.884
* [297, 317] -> 0.831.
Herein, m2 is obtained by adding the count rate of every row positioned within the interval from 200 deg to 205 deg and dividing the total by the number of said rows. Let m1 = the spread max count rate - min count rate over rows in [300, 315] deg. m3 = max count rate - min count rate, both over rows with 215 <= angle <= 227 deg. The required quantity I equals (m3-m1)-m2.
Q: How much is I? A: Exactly -2.83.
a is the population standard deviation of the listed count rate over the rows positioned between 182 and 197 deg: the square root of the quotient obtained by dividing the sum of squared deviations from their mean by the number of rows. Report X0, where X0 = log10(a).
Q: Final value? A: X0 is -1.07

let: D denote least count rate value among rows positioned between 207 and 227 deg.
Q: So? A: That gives 2.453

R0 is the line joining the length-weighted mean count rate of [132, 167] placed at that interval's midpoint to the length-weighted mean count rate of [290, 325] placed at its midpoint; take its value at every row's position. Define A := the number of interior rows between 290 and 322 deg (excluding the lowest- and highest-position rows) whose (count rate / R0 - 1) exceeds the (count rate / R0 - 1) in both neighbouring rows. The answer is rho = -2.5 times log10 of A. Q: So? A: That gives -1.5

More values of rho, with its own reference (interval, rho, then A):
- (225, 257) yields -1.2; 3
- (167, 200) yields -1.5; 4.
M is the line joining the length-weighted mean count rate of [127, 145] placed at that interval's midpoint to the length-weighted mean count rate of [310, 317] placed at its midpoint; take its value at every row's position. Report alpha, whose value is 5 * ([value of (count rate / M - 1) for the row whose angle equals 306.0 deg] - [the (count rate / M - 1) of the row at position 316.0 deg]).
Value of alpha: -0.2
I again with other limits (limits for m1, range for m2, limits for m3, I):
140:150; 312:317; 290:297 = -2.65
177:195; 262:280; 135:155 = -2.24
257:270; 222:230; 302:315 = -2.54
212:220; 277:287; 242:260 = -2.51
